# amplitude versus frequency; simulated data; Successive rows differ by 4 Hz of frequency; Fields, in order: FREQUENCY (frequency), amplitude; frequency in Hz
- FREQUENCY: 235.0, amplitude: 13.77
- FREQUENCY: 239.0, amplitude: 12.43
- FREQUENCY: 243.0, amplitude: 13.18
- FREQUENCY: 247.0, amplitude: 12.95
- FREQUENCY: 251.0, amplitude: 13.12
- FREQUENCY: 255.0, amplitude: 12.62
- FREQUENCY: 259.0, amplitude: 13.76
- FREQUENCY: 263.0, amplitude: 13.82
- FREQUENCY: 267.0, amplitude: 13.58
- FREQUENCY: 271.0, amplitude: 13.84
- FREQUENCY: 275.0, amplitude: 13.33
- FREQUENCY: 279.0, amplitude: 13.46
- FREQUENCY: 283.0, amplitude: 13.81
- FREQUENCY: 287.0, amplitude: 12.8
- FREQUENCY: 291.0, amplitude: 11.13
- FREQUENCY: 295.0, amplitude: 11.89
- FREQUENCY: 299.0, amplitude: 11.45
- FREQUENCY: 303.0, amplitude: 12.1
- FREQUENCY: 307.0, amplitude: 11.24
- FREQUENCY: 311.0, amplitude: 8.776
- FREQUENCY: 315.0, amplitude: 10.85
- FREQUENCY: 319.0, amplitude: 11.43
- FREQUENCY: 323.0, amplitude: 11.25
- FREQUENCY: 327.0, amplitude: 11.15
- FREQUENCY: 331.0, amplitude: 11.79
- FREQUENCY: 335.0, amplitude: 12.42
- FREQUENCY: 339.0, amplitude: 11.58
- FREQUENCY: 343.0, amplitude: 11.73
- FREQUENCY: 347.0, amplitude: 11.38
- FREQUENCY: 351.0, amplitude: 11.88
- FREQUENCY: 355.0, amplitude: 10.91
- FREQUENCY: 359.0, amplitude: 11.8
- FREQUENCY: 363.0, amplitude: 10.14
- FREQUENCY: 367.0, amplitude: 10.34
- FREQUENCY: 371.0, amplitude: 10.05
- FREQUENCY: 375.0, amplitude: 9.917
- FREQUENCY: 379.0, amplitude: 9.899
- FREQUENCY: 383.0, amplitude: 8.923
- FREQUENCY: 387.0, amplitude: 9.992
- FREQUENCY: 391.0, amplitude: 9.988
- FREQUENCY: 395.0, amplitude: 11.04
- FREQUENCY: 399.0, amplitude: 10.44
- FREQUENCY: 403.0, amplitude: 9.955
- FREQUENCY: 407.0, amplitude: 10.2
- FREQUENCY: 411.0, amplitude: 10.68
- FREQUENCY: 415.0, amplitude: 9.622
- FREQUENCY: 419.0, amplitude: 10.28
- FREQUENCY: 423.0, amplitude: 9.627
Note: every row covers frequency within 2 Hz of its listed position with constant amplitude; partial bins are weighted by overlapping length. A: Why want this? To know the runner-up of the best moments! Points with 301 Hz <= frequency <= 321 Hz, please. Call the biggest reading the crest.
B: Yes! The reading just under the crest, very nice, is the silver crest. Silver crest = 11.43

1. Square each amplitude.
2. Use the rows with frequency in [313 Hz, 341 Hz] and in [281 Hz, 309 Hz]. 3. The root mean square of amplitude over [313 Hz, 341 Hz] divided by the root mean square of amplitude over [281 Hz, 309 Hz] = 0.95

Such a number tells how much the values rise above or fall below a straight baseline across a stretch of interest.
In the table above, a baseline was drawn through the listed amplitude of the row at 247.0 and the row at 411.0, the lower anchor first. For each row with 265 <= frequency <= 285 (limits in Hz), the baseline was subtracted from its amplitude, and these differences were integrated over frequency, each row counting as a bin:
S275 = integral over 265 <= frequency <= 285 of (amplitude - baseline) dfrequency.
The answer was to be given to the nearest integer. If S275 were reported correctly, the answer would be 21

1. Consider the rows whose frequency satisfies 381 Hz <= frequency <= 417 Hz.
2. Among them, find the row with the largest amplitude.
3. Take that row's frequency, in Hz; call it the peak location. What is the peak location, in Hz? 395.0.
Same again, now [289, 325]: 303.0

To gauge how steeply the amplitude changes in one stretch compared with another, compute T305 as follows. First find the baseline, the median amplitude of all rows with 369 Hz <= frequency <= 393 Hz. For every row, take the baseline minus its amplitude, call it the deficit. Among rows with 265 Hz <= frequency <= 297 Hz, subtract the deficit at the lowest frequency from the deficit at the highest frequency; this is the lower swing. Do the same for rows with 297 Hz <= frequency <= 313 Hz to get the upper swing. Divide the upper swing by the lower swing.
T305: 1.6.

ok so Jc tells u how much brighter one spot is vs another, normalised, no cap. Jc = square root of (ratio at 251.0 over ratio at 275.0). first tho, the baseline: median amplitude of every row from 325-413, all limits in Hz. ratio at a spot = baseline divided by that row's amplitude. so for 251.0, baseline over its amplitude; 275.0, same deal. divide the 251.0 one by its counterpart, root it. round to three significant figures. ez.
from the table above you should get 1.01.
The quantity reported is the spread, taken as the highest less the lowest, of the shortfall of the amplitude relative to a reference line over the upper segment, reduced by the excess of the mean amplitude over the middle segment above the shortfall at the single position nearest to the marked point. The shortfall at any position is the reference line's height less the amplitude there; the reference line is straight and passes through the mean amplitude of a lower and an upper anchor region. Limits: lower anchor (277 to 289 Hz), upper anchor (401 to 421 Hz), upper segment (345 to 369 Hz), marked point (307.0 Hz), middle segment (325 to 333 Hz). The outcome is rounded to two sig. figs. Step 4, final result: -8.4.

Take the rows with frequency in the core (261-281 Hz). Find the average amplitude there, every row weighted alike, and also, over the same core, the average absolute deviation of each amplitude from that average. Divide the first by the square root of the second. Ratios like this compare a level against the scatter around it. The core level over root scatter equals 32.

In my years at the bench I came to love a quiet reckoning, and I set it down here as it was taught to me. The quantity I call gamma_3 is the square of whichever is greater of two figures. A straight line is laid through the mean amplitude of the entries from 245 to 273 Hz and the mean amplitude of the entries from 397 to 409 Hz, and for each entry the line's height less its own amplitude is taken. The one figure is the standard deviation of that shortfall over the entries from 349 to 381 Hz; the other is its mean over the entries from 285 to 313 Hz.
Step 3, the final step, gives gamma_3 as 1.3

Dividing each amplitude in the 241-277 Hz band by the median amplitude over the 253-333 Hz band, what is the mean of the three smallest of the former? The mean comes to 1.08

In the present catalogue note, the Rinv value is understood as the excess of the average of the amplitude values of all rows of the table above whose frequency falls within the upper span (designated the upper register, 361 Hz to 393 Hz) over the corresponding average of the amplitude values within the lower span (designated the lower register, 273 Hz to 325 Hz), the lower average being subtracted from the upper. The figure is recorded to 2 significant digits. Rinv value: -1.9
